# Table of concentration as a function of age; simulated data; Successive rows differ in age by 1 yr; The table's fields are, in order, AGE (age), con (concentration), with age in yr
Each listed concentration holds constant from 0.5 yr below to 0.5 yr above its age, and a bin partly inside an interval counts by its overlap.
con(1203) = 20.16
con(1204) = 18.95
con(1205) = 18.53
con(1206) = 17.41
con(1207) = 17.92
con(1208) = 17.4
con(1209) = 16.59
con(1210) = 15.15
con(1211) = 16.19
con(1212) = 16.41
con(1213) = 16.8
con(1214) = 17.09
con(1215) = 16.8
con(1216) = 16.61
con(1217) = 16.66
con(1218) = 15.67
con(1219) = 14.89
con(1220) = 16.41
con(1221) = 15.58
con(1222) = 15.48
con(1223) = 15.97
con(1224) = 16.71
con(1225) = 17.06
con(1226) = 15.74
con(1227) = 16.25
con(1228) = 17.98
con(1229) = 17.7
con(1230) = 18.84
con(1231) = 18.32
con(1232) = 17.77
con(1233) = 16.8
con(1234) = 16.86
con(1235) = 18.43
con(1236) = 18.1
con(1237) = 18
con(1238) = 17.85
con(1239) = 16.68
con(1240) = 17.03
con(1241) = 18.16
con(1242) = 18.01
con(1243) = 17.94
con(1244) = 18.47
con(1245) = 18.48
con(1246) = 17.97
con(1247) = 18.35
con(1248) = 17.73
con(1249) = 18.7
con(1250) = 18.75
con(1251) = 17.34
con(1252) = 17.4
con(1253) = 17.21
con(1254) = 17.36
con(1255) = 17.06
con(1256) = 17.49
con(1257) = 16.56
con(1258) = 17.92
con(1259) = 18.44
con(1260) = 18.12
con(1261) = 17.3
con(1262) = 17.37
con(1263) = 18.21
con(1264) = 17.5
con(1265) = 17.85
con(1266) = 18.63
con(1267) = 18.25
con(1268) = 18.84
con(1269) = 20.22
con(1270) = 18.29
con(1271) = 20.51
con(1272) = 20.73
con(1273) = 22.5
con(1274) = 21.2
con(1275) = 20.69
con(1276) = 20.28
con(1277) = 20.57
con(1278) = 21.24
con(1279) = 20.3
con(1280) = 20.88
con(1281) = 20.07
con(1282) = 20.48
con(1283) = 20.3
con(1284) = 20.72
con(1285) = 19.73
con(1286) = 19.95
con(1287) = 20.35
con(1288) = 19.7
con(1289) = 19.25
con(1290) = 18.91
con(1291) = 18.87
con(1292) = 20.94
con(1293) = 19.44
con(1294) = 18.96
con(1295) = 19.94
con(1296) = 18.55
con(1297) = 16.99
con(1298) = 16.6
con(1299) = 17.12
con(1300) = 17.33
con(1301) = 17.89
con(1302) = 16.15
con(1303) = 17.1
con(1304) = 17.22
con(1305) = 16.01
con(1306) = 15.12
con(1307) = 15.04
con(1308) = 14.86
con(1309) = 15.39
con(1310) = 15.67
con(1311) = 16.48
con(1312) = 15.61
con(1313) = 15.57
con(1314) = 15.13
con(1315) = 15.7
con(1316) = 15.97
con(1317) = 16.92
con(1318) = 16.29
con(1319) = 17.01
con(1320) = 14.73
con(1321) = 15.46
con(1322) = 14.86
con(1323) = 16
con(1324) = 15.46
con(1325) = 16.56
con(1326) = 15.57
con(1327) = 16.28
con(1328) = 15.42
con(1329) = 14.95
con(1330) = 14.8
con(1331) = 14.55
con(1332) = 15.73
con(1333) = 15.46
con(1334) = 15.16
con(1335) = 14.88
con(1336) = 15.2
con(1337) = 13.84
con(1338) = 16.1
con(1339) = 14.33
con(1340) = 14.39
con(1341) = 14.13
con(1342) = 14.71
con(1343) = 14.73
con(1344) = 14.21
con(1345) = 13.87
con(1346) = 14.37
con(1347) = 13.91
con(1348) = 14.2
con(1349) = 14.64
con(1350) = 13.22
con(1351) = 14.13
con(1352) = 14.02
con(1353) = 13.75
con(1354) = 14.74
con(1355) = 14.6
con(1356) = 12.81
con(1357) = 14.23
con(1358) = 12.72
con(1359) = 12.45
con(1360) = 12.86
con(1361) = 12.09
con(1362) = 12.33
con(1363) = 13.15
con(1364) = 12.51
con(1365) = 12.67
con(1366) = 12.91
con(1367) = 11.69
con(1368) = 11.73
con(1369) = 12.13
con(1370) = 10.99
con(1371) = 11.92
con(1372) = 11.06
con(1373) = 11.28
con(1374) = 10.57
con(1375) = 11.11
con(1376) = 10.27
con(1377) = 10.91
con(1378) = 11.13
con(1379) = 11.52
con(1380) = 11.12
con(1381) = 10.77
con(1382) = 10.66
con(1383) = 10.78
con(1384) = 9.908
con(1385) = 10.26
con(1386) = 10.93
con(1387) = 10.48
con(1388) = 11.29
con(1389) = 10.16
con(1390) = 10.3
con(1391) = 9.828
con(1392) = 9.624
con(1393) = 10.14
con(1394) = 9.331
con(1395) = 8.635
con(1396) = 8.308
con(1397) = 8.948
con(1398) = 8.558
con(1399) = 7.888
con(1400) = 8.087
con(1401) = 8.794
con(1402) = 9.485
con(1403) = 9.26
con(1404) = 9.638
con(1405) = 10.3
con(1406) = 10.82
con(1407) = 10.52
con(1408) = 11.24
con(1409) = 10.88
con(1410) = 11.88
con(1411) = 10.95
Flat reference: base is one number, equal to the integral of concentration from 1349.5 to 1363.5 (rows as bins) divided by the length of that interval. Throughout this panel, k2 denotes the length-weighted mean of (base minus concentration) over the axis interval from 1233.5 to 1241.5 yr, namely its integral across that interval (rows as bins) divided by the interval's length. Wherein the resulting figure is -4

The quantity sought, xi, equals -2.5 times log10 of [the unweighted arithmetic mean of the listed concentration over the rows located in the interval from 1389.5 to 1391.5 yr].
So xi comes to -2.51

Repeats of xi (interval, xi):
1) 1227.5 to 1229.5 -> -3.13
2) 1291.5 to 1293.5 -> -3.26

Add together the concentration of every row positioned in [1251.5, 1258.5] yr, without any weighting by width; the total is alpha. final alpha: 121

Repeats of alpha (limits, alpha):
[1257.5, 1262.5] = 89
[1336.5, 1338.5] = 30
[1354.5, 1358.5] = 54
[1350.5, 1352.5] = 28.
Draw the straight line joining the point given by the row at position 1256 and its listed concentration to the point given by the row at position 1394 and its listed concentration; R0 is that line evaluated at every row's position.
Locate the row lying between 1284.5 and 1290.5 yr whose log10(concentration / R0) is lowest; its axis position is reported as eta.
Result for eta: 1290 yr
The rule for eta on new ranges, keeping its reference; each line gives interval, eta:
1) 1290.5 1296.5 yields 1291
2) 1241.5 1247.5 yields 1243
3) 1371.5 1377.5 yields 1376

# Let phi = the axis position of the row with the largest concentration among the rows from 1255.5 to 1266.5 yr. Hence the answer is 1266 yr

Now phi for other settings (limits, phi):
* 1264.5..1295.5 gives 1273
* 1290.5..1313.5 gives 1292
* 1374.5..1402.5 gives 1379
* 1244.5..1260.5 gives 1250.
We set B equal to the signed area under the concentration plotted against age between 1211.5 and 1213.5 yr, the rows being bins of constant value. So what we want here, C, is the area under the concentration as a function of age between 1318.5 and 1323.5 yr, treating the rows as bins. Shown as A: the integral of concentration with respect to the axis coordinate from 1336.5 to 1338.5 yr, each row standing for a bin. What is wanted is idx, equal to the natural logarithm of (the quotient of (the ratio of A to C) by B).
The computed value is -4.5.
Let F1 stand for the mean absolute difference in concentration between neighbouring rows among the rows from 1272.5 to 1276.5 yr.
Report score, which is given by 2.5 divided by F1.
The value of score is 3.4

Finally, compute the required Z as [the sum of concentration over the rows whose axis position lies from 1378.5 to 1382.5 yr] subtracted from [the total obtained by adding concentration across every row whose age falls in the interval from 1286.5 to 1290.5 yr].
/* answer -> 34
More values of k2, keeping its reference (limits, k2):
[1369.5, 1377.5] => 2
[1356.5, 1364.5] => 1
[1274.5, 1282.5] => -7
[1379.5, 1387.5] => 3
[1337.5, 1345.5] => -1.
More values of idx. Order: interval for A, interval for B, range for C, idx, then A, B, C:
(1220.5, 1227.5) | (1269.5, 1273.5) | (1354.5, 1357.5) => -3.4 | 113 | 82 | 42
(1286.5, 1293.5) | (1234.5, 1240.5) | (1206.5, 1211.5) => -4.2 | 137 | 106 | 83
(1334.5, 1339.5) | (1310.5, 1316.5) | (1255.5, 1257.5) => -3.8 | 74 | 94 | 34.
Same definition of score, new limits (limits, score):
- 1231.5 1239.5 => 4.0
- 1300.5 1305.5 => 2.5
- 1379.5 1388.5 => 5.4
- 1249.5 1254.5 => 5.5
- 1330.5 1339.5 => 2.6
